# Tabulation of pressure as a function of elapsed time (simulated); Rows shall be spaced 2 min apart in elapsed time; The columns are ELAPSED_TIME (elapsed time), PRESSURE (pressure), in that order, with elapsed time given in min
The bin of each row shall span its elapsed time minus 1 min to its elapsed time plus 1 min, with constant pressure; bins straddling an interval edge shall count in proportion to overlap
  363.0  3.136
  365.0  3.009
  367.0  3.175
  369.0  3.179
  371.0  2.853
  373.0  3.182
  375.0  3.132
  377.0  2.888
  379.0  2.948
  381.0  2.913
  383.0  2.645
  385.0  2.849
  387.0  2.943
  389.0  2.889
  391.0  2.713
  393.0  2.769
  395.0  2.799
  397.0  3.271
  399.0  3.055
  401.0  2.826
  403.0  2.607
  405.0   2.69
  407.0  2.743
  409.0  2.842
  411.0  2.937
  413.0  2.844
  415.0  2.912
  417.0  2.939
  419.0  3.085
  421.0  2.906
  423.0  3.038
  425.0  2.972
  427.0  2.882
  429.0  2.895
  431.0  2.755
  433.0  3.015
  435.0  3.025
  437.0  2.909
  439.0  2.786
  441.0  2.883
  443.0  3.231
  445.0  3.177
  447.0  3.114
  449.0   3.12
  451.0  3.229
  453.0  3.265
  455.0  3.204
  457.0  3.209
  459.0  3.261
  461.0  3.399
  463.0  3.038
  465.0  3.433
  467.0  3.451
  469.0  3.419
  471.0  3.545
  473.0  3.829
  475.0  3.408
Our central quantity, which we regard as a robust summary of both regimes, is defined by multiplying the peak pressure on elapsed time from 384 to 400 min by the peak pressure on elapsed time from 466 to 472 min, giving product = 11.60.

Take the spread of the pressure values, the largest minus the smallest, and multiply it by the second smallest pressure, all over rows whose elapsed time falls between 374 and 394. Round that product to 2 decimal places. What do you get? 1.32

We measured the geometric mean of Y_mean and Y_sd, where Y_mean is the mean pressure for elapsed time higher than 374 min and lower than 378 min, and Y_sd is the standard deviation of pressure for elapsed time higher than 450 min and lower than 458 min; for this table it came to 0.3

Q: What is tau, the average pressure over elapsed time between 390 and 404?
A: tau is 2.86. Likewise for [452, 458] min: 3.23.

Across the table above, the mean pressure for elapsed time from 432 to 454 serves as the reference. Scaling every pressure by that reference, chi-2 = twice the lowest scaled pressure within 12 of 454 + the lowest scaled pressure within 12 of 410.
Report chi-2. 2.83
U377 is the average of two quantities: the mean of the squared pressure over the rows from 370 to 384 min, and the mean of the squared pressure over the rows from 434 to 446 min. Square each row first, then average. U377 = 8.8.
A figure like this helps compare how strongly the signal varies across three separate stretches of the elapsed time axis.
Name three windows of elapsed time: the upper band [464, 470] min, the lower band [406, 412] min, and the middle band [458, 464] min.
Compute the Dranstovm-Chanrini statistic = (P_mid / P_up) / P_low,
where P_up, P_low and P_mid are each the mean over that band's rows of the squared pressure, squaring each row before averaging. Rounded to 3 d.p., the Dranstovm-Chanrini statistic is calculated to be 0.110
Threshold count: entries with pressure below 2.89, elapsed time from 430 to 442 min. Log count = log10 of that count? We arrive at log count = 0.48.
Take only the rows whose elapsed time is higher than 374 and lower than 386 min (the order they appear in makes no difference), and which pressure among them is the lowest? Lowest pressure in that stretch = 2.645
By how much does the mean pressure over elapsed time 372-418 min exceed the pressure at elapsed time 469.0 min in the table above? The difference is -0.535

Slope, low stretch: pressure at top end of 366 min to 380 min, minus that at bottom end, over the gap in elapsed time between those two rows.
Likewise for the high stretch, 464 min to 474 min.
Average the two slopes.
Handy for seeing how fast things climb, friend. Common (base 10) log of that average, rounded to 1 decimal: -1.8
